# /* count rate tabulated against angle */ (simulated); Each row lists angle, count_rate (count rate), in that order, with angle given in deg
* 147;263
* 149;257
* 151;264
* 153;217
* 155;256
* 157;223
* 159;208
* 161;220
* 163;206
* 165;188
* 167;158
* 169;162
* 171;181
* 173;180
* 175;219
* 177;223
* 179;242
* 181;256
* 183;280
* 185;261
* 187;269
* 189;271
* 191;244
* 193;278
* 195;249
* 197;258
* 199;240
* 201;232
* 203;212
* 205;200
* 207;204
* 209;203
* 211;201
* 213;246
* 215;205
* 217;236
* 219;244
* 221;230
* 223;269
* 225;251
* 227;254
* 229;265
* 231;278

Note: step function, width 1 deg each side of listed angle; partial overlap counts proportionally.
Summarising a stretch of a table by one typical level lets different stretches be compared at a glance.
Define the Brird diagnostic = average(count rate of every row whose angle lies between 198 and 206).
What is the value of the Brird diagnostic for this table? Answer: 221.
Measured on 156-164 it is 214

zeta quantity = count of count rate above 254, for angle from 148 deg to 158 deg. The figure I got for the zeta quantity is 3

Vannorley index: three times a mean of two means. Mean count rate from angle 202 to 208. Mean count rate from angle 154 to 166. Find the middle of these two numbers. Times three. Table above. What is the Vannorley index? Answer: 633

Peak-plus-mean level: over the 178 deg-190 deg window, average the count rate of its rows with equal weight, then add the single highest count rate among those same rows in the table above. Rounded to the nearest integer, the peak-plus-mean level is 543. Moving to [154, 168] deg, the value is 464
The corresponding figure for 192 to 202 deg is 529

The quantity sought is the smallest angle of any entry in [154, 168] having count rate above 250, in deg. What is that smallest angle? 155 deg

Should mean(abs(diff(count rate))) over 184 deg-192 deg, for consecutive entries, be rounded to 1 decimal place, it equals 12.3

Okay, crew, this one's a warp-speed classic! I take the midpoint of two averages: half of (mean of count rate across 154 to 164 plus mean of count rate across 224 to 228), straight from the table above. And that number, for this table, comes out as 238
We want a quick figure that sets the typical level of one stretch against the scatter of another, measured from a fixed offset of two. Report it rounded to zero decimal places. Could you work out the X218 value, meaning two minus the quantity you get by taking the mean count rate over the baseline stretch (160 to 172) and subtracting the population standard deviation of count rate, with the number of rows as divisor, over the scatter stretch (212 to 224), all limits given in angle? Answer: -165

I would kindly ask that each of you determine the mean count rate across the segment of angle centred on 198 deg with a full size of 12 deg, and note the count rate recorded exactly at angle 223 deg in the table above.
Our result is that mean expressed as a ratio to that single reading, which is 0.91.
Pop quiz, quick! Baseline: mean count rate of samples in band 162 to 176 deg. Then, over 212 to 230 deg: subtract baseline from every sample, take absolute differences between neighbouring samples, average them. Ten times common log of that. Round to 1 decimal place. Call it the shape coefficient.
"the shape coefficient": 13.1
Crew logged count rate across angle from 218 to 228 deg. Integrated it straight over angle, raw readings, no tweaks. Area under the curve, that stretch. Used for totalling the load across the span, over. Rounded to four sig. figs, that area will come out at 2496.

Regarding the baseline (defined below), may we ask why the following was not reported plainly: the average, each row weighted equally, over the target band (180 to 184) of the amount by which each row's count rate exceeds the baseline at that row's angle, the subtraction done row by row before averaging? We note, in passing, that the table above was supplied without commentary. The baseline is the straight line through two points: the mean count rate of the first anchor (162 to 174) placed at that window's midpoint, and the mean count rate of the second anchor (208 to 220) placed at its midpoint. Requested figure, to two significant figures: 76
